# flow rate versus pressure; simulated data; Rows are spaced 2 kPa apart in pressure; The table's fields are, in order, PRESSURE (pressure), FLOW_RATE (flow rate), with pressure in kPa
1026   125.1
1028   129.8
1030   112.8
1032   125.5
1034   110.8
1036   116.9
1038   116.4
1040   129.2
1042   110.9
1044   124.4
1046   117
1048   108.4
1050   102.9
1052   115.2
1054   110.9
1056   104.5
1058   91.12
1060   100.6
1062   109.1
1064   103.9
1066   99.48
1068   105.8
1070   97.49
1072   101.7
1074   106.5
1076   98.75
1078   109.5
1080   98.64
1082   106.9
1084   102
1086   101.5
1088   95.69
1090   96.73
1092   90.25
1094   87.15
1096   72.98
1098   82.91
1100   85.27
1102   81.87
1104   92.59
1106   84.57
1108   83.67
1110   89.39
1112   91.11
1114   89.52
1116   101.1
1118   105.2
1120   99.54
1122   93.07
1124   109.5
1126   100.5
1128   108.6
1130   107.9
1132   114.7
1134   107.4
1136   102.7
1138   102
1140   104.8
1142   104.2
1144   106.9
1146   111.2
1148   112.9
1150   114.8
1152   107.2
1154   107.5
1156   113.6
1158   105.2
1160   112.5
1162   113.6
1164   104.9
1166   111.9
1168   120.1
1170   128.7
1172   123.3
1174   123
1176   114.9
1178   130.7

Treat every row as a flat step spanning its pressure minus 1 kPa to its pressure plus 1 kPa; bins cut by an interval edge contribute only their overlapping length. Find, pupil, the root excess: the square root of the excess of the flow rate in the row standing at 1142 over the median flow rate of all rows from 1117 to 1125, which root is 1.4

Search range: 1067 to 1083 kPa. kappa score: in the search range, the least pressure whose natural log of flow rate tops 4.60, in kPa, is 1068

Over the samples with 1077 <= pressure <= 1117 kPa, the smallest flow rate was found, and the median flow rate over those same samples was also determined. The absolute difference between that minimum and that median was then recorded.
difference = 18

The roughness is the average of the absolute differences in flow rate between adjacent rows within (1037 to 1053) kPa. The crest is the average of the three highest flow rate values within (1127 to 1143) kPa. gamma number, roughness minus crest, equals -99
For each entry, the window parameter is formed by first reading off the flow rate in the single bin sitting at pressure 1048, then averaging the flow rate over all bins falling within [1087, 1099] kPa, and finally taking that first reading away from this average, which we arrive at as -21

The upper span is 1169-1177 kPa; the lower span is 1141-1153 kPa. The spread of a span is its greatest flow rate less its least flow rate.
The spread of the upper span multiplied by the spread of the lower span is 146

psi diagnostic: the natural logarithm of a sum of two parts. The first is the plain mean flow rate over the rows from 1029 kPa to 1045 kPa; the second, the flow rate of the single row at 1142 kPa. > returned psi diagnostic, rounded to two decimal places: 5.41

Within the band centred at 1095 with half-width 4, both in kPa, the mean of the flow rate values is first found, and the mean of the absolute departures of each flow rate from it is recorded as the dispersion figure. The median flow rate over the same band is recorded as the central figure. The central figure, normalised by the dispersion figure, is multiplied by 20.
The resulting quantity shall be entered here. 316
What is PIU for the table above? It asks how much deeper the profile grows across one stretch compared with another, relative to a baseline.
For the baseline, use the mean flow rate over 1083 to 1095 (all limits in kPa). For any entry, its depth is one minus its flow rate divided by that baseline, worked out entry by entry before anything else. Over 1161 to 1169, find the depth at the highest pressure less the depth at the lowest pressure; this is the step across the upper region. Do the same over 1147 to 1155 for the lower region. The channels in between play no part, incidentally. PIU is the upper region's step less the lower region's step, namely -0.12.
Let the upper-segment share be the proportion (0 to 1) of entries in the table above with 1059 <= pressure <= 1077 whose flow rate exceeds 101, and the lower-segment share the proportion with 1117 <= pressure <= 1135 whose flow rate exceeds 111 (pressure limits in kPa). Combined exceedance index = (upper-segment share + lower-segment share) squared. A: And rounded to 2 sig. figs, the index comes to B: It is 0.44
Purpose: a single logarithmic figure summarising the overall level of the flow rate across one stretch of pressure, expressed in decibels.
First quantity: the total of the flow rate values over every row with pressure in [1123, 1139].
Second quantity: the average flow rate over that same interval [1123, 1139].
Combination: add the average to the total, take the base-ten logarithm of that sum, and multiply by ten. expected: 29.8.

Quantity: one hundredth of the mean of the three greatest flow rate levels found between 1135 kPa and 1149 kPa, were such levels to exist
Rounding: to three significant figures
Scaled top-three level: 1.10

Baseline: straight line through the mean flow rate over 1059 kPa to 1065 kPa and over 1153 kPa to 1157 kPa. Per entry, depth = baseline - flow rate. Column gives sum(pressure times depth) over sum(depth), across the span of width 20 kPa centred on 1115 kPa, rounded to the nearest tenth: 1112.2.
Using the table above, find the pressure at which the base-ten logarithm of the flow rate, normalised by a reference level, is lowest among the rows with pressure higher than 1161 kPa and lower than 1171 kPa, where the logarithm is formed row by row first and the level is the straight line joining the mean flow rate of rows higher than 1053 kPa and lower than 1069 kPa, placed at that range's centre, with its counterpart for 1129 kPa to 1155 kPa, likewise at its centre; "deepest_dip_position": 1164 kPa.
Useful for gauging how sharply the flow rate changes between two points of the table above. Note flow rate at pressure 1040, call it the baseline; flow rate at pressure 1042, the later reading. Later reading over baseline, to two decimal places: 0.86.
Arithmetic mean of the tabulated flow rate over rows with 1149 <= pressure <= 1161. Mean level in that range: 110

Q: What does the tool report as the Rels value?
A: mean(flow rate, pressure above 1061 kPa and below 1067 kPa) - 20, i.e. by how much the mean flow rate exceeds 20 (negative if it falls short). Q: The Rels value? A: 84.2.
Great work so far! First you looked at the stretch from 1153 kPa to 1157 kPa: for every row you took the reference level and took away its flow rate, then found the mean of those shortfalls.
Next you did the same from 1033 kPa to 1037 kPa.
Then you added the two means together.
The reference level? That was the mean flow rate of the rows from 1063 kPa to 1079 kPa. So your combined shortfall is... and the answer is -19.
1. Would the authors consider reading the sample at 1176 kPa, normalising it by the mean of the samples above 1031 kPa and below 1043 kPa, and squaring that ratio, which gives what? 0.94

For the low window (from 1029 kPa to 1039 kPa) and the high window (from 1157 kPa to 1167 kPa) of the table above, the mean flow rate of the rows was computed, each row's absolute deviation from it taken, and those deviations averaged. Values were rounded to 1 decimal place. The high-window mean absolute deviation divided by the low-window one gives 1.0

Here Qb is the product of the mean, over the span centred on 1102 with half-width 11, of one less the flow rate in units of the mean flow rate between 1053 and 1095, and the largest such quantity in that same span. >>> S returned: 0.0418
